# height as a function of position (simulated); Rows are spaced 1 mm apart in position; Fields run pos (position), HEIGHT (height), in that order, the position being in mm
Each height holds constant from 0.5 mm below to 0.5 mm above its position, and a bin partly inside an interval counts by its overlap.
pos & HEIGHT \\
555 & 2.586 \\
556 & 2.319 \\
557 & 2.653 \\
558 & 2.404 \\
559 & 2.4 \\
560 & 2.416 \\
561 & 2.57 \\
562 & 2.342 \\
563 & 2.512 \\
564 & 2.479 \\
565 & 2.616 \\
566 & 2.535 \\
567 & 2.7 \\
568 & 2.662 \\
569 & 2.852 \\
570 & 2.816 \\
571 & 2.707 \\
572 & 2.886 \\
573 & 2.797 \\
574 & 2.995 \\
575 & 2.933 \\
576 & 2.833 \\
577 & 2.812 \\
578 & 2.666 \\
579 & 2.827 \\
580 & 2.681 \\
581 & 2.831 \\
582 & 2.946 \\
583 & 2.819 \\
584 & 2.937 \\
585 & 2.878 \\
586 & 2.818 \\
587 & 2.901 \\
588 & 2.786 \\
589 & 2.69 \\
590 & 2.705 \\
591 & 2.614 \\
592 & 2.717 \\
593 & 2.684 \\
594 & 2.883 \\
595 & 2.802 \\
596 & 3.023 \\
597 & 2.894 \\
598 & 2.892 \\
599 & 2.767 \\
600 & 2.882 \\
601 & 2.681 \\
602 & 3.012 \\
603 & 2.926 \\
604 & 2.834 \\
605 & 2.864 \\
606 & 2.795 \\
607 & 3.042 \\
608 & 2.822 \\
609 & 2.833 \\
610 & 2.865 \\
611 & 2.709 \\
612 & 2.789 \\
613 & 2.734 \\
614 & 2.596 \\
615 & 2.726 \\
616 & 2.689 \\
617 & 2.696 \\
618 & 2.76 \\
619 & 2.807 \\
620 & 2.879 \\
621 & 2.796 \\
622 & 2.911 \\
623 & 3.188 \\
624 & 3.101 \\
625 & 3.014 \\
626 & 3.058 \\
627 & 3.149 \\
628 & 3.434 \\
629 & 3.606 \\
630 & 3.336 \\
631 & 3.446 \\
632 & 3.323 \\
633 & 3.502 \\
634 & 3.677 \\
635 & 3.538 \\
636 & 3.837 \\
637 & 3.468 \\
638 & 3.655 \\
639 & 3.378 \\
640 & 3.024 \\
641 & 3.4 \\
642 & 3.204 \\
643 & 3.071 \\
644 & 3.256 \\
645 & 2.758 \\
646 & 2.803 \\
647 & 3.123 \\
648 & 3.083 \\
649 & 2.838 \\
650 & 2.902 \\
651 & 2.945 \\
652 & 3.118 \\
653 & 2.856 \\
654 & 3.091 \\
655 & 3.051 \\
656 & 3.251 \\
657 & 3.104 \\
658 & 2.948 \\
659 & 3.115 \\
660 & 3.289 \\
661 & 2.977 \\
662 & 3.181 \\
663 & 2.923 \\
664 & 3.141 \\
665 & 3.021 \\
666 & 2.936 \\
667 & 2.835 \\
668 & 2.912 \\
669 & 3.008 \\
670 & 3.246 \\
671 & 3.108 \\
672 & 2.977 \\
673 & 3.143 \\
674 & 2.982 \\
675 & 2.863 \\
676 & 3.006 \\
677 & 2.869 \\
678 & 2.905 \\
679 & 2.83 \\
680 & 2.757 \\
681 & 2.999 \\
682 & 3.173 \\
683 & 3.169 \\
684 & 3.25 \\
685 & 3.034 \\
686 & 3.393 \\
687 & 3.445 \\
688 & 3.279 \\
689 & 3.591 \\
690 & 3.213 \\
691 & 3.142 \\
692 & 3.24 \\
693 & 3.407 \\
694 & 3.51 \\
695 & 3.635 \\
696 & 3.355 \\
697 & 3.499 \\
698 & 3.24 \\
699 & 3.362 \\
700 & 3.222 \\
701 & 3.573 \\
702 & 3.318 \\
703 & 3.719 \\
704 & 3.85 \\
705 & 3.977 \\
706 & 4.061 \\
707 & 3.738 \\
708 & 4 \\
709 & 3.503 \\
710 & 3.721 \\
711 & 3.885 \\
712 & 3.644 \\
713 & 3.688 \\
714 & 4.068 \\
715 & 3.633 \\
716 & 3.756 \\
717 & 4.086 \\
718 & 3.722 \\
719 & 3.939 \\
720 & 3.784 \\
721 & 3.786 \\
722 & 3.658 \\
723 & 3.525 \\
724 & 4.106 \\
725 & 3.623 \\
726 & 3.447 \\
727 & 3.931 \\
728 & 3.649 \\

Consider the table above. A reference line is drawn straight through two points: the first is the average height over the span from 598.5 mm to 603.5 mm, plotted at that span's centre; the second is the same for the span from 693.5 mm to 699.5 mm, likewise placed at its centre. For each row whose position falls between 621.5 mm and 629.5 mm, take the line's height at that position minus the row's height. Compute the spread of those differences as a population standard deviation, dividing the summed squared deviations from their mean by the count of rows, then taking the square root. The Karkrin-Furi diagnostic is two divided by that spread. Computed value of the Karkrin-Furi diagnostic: 10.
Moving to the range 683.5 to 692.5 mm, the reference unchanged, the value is 13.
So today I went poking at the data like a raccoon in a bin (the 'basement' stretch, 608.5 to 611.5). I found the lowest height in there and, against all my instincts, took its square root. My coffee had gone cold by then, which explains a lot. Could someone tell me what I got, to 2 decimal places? 1.65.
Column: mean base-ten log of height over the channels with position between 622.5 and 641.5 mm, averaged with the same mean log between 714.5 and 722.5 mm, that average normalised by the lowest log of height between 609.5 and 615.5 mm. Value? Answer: 1.34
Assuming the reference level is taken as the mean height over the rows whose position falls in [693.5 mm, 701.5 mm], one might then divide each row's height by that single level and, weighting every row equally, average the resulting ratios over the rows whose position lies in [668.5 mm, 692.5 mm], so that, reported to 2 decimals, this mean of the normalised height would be 0.91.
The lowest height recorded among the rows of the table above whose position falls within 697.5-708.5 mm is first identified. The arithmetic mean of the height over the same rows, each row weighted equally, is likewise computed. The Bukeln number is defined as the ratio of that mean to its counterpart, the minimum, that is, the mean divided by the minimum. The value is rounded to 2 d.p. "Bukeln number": 1.13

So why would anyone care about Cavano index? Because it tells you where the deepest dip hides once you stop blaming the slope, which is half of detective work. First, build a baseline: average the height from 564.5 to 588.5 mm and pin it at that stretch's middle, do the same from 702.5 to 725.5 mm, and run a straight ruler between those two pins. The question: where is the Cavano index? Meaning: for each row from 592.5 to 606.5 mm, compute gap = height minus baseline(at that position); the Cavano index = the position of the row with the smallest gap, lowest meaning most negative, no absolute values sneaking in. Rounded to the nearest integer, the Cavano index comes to 601 mm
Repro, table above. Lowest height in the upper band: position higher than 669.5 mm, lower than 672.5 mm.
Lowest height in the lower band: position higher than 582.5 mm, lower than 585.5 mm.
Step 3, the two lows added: 5.8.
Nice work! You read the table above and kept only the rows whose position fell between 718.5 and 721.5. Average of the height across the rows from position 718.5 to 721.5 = 3.8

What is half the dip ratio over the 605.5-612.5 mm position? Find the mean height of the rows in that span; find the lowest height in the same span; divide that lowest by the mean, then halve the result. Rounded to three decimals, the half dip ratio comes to 0.478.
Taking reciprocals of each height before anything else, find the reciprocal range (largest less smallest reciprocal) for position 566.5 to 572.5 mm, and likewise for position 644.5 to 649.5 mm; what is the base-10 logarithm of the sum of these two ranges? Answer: -1.15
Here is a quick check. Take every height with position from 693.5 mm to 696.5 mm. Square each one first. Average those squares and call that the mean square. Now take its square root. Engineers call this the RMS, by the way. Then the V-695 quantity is 3.50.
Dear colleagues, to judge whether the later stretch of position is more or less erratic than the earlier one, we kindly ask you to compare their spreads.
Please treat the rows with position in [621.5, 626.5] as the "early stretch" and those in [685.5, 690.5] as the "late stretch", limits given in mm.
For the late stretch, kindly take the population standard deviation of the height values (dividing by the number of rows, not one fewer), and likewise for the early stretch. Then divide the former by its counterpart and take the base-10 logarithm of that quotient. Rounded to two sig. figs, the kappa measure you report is 0.16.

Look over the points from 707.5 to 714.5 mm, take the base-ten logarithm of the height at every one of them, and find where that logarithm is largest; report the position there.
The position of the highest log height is 714 mm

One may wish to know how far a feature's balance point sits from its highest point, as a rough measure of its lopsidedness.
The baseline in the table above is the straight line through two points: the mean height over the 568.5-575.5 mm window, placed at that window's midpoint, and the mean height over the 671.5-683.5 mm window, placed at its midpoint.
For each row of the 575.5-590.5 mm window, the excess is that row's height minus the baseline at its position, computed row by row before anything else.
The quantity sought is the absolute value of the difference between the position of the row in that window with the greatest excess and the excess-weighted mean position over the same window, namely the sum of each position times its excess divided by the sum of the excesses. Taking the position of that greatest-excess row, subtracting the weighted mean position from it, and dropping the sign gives 1.6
